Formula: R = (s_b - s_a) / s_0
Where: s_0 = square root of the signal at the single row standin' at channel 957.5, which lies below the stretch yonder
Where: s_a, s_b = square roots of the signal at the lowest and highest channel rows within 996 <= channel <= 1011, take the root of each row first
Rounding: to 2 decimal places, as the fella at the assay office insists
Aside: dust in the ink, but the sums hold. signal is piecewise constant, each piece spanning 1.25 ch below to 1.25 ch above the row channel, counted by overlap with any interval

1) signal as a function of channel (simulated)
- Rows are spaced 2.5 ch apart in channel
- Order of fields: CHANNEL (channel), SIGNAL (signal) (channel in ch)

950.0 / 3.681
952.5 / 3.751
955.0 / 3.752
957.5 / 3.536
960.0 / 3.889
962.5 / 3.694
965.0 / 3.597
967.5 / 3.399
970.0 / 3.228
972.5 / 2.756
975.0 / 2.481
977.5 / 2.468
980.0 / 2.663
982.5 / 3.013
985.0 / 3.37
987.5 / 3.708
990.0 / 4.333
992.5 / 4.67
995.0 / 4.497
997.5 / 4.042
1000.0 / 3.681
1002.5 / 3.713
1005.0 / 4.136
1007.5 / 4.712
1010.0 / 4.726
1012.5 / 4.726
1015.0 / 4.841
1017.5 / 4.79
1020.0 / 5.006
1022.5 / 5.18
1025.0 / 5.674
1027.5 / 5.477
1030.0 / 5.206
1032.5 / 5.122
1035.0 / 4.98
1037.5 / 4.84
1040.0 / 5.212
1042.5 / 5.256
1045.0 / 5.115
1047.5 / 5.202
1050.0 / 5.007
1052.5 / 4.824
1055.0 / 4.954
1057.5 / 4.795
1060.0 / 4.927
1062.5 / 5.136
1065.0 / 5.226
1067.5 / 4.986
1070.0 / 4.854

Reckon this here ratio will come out 0.09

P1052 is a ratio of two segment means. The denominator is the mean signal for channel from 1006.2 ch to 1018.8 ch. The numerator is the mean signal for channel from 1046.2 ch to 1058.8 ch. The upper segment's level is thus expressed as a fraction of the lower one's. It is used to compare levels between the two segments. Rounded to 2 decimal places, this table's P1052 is 1.04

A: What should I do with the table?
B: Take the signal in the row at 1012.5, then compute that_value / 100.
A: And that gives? 0.047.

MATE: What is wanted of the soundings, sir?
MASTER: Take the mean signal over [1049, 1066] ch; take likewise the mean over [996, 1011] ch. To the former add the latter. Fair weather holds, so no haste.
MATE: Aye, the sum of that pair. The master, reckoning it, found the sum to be 9.1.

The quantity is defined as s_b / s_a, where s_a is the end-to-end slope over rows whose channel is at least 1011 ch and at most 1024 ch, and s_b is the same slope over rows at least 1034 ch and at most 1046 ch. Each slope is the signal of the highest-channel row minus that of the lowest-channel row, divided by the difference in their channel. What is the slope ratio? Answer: 0.3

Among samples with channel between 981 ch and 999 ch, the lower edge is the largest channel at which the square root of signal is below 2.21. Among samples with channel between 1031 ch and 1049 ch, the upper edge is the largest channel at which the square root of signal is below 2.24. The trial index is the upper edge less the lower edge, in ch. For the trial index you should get 40.0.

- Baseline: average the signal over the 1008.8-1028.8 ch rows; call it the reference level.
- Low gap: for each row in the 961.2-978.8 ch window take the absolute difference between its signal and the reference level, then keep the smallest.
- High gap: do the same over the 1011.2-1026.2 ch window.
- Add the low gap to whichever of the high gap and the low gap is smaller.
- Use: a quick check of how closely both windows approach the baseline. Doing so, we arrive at 1.41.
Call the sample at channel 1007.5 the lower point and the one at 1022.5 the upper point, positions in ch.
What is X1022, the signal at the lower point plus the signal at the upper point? 9.9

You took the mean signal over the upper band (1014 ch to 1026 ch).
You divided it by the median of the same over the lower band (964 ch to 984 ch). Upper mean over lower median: 1.77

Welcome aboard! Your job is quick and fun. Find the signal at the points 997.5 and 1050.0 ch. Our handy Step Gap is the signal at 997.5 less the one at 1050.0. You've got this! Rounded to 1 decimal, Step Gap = -1.0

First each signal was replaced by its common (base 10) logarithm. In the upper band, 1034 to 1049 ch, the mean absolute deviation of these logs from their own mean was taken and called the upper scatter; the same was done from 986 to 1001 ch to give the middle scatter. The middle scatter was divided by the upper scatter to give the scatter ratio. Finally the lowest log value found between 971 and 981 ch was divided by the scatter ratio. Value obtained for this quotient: 0.119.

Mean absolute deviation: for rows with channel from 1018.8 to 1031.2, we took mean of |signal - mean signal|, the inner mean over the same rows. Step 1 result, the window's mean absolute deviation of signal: 0.21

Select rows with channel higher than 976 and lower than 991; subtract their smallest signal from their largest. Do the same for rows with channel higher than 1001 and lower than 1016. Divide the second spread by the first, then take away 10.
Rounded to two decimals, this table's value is -9.40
